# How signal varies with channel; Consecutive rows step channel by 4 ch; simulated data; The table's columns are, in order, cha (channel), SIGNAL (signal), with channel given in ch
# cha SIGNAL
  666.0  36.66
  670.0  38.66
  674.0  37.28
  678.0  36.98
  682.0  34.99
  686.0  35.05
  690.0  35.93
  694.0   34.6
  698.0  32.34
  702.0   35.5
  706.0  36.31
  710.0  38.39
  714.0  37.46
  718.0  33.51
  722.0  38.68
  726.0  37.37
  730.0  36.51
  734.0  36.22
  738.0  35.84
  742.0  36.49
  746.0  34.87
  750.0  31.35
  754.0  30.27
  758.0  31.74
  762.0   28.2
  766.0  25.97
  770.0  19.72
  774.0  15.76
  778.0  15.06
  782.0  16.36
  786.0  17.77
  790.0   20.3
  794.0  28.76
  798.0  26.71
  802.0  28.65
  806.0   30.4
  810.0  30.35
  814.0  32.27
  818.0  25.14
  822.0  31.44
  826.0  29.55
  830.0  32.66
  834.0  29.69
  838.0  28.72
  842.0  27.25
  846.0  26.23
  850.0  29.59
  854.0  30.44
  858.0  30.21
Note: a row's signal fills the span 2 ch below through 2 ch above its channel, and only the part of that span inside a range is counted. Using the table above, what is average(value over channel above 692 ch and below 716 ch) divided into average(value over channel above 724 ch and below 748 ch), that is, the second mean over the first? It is 1.01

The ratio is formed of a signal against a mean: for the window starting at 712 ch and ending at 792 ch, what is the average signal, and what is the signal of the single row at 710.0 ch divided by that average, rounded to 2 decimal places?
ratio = 1.33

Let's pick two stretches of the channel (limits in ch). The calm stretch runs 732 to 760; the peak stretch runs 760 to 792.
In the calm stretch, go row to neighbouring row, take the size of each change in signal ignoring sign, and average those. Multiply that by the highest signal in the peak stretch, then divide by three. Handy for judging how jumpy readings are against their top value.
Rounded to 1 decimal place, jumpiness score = 13.7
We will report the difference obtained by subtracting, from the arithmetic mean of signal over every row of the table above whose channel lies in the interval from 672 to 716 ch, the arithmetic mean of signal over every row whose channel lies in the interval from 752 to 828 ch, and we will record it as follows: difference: 10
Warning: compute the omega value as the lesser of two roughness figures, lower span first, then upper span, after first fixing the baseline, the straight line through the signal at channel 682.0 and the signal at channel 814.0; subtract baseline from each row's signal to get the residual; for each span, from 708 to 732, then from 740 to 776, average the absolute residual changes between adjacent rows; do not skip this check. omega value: 2.4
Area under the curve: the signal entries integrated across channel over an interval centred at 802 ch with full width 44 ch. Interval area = 1153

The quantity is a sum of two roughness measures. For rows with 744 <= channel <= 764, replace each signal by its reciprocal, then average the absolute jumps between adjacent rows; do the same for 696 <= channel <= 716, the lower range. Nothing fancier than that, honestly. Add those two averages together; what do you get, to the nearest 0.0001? 0.0038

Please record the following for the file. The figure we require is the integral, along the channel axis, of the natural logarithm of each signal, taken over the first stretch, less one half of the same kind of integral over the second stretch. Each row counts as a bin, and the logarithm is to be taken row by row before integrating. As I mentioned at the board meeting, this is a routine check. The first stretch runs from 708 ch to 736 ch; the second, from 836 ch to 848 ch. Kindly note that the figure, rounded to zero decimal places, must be 81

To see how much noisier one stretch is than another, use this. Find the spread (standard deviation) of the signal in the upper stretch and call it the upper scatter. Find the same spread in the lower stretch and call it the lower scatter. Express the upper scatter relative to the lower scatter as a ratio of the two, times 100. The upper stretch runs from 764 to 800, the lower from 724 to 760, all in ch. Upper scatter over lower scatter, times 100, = 194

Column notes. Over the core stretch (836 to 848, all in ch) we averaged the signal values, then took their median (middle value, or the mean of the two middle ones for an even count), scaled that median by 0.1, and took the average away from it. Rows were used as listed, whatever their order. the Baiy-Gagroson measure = -25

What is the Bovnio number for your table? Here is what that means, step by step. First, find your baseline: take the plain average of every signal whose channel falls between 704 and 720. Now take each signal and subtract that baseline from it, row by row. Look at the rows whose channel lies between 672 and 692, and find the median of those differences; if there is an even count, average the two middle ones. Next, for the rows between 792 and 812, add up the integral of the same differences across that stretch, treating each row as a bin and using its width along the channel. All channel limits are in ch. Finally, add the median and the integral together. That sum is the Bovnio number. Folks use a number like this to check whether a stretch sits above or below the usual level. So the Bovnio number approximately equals -149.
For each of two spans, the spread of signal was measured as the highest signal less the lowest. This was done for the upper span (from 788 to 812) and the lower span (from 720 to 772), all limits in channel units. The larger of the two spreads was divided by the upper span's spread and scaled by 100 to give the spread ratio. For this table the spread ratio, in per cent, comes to 188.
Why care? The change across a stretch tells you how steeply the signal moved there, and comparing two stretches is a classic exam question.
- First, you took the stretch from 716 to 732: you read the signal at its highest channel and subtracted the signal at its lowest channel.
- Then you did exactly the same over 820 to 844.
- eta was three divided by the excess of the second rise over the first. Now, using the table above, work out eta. -0.4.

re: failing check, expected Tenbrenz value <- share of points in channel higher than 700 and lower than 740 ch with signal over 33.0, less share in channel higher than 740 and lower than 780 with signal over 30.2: 0.5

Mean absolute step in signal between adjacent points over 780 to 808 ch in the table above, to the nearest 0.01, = 3.02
